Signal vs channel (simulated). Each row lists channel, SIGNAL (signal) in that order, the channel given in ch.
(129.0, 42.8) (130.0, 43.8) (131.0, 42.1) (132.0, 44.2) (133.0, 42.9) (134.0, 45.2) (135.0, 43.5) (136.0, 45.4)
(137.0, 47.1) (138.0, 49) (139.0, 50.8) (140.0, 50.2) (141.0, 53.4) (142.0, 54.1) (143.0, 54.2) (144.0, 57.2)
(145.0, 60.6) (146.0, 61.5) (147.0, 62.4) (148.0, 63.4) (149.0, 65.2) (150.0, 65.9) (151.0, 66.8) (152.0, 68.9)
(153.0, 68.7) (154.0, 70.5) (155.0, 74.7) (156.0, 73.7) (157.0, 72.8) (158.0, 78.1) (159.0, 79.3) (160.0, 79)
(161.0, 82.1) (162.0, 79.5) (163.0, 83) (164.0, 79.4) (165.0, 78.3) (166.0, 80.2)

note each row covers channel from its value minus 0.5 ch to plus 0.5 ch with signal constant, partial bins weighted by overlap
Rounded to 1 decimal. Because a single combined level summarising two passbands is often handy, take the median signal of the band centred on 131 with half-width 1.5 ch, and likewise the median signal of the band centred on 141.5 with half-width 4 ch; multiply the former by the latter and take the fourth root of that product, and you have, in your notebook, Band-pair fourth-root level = 7.0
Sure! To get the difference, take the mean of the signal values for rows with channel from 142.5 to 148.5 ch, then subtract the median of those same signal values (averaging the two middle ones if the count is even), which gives -1.2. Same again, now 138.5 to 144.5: -0.4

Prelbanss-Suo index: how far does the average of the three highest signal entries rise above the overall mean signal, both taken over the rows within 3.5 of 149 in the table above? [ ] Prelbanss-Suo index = 2.3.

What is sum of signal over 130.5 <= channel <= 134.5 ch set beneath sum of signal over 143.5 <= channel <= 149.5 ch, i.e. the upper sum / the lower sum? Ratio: 2.1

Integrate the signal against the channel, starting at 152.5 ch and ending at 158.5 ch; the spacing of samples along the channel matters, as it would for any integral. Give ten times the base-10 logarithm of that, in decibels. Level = 26.4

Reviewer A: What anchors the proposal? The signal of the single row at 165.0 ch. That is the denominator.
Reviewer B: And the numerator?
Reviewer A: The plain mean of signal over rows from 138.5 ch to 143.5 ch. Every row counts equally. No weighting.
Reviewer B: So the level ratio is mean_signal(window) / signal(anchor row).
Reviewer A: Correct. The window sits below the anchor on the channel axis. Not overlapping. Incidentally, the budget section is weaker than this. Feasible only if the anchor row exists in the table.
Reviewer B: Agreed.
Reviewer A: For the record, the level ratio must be 0.67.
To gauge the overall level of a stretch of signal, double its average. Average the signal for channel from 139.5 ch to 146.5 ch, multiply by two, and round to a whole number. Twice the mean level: 112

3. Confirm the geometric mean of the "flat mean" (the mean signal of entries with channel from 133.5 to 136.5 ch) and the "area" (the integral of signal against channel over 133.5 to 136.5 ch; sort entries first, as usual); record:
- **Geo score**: 77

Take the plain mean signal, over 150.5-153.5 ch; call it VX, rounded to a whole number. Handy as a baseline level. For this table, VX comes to 68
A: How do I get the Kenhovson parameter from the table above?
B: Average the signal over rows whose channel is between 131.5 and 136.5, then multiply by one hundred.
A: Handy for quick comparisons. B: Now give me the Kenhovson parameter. 4424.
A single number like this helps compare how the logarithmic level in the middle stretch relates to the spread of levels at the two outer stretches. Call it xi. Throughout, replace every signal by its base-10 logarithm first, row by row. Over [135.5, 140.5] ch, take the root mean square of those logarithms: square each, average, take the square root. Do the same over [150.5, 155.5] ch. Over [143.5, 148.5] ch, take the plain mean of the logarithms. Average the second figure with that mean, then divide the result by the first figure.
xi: 1.08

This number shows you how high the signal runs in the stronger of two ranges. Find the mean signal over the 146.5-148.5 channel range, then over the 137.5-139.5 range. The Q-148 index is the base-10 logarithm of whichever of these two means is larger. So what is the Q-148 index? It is 1.80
